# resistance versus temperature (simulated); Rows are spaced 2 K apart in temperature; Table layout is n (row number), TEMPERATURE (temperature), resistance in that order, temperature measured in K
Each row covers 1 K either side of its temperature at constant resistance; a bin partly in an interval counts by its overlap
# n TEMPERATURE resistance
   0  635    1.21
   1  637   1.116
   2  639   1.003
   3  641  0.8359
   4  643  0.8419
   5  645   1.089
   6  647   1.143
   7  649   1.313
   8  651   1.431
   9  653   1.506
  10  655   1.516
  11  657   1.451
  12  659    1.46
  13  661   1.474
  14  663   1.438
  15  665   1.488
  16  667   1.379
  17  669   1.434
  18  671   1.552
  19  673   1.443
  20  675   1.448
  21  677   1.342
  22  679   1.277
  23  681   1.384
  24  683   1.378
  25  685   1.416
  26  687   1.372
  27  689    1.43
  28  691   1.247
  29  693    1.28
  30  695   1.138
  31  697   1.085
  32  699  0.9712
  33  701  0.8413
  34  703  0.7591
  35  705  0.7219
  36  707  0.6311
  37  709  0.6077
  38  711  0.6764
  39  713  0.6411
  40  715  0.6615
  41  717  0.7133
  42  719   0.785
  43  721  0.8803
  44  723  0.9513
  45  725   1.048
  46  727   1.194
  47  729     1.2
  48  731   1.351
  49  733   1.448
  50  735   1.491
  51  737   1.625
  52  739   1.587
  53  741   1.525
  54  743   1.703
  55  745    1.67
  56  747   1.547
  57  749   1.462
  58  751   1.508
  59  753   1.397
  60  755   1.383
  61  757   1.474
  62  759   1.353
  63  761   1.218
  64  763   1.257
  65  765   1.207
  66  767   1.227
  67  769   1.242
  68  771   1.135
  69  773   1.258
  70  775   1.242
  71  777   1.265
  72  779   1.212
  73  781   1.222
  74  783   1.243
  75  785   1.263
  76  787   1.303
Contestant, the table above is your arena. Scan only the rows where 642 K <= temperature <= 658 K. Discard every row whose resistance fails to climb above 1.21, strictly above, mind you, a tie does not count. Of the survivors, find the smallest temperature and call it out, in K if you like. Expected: 649 K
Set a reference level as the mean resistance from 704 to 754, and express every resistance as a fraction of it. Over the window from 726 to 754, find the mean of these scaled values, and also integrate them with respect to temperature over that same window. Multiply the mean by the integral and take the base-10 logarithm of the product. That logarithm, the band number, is 1.66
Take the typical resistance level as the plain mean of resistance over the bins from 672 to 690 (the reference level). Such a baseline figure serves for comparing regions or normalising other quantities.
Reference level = 1.39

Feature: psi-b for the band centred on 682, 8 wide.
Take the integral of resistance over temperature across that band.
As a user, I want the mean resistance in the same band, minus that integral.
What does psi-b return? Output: -10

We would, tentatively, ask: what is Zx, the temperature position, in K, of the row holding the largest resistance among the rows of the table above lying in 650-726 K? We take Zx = 671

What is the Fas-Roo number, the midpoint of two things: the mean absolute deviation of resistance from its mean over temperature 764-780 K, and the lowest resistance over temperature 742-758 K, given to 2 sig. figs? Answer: 0.71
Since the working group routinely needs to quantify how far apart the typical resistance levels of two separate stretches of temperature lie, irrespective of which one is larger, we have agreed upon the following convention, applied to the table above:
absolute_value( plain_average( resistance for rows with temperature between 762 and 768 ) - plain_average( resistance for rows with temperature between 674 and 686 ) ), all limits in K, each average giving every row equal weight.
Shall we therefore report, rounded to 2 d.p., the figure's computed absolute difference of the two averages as 0.14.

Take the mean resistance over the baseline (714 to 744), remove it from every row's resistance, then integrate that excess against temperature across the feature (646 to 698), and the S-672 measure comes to 9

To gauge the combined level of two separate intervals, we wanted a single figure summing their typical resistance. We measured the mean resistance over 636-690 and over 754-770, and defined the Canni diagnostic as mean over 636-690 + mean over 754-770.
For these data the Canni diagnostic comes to 2.63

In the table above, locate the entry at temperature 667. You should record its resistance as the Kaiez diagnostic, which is 1.379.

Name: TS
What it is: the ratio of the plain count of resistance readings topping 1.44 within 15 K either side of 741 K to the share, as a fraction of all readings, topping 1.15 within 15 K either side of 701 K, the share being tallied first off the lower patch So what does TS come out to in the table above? 37.5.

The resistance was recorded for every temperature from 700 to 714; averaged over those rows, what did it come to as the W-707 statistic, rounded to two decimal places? 0.70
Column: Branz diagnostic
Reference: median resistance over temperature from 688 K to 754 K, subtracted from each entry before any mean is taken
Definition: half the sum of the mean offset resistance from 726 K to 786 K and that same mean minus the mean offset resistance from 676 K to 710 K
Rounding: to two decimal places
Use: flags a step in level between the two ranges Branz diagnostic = 0.21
